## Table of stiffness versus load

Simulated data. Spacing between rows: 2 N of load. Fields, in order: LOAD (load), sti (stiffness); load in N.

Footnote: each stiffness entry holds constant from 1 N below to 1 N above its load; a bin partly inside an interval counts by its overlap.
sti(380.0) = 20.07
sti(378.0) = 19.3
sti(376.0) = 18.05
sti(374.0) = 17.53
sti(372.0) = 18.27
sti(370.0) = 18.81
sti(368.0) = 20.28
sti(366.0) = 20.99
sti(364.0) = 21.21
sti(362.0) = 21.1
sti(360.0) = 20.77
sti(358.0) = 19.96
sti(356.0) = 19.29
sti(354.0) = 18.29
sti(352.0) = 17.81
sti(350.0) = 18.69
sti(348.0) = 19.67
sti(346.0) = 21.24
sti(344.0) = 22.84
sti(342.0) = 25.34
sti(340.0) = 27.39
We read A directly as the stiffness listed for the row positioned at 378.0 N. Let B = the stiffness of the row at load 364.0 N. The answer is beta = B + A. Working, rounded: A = 19.3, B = 21.21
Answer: 40.5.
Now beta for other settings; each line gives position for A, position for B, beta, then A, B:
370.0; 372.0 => 37.1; 18.81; 18.27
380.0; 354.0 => 38.4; 20.07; 18.29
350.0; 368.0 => 39.0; 18.69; 20.28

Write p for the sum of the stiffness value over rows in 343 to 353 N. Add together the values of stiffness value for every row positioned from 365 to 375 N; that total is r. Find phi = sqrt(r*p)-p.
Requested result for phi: -2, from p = 100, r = 96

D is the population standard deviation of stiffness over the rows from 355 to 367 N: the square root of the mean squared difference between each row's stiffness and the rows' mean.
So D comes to 0.7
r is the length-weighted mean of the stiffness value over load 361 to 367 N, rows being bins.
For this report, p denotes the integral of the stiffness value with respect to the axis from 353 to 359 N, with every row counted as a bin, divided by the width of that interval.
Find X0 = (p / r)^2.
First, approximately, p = 19.2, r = 21.1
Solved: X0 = 0.83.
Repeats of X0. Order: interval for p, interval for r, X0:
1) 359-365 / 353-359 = 1.20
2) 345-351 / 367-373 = 1.08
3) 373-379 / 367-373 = 0.92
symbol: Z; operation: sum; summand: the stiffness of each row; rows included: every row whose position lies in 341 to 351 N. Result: 108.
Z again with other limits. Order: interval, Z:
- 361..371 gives 102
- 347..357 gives 94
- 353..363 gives 99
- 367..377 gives 93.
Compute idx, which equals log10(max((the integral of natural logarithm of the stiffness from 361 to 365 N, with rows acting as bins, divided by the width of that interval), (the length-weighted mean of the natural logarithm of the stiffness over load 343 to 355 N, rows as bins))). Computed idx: 0.485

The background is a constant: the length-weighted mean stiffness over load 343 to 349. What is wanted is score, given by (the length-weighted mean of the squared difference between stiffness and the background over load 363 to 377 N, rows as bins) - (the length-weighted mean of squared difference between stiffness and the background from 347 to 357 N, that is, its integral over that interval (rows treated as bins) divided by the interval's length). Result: -1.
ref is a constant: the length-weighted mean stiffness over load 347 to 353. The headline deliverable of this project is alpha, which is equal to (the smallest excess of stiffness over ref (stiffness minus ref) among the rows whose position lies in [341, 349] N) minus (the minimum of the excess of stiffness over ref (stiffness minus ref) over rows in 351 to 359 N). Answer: 2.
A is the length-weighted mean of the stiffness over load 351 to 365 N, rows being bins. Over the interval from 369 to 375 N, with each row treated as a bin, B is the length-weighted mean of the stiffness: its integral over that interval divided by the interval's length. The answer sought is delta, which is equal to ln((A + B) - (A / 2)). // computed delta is 3.34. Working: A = 19.8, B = 18.2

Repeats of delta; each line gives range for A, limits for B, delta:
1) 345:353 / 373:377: 3.31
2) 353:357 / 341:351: 3.43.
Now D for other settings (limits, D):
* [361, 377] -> 1.4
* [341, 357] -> 2.4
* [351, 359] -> 0.8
